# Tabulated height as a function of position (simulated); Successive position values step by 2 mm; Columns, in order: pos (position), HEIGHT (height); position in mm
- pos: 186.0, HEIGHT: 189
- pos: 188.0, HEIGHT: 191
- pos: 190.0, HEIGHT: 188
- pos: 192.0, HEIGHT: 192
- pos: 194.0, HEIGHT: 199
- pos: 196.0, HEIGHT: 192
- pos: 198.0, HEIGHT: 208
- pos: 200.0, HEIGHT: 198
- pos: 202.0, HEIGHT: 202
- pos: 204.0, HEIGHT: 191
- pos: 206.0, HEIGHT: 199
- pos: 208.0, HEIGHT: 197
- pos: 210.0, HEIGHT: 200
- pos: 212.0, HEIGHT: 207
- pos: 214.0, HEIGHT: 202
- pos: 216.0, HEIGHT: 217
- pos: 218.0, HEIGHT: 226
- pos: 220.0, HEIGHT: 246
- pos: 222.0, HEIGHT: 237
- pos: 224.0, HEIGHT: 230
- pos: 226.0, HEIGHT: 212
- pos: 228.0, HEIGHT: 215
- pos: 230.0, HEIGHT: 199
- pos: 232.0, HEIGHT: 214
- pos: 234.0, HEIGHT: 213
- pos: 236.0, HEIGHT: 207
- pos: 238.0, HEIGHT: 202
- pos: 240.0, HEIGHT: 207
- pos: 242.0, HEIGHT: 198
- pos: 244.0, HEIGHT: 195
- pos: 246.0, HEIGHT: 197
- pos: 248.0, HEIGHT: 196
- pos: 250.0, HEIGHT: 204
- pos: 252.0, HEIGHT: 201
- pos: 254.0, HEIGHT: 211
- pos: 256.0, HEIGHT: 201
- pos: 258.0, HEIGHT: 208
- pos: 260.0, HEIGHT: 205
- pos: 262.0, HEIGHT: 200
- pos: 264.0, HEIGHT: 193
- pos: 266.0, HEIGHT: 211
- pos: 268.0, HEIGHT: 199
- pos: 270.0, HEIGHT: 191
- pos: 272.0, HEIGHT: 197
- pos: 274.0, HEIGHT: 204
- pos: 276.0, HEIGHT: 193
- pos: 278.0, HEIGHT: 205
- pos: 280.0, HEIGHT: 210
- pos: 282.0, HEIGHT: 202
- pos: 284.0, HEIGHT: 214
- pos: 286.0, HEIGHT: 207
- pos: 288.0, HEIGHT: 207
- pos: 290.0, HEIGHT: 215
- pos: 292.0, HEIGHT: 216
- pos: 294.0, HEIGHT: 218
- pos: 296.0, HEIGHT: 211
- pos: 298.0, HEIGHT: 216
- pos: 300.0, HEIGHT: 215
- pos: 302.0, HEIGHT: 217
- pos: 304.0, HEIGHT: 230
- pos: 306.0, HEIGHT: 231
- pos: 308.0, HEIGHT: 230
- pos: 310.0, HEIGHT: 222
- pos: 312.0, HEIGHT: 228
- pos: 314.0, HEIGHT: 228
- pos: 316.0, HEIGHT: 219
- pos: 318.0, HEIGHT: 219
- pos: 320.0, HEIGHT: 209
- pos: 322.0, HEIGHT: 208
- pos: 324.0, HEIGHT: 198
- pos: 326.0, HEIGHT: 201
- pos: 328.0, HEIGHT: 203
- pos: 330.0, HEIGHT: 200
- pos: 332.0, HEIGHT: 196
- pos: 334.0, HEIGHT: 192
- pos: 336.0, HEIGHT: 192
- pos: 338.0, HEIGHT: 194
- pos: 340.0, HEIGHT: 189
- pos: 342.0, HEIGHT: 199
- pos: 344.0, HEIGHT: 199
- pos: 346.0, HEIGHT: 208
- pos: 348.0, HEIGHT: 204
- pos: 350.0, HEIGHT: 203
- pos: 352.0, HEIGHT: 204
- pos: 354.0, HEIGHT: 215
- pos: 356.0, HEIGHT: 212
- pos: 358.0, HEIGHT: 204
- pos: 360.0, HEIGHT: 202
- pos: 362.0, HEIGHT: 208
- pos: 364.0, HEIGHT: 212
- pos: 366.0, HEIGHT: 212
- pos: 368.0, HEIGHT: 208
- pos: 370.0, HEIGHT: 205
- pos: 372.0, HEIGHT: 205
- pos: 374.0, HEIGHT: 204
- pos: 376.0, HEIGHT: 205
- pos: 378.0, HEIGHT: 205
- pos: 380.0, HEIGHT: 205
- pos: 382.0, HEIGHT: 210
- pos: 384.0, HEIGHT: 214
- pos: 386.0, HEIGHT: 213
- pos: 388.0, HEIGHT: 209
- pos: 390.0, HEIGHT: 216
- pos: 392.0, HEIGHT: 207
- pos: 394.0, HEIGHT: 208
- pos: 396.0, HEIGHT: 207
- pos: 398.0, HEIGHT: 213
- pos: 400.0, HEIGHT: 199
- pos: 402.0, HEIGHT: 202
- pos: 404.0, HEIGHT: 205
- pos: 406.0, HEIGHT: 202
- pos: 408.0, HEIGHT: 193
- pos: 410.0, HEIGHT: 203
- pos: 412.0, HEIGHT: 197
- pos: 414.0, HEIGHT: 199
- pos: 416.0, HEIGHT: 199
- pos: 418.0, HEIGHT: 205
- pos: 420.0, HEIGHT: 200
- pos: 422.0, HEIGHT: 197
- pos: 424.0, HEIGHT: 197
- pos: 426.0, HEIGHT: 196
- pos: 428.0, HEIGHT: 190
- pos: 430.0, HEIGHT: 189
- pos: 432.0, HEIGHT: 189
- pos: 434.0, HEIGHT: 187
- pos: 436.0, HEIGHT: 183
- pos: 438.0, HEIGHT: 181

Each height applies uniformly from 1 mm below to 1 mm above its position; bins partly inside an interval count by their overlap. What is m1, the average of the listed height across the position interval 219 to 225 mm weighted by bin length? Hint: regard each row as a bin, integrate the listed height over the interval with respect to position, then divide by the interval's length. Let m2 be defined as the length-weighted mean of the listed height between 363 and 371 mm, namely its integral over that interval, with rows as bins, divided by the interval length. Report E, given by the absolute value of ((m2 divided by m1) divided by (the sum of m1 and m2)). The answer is 0.0020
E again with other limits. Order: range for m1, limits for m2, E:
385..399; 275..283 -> 0.0023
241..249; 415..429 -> 0.0026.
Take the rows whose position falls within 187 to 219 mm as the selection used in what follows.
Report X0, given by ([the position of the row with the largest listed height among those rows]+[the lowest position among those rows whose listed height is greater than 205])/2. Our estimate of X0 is 208 mm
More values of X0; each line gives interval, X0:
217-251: 219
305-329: 306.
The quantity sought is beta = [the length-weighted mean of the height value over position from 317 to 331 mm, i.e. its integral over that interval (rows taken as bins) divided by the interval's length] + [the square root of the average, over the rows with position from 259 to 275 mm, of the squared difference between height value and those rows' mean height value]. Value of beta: 212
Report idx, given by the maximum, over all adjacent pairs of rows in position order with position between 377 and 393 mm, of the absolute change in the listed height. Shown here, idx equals 9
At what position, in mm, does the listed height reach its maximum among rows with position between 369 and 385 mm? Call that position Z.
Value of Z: 384.0 mm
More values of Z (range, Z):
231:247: 232.0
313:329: 314.0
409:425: 418.0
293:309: 306.0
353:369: 354.0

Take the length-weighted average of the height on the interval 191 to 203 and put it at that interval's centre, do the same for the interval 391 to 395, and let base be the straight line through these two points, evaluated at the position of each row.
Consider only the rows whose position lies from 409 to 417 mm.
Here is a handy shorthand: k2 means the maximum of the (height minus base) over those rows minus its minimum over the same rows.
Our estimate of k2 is 6.1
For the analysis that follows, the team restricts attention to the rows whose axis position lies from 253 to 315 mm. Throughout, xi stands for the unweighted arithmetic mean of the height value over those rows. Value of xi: 211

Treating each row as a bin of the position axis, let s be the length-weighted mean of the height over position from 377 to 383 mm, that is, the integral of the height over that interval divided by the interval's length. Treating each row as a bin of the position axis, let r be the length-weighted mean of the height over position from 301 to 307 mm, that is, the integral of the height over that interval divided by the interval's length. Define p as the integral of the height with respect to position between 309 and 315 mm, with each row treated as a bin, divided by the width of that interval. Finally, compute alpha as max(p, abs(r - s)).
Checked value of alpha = 226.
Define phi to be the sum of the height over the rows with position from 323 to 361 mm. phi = 3815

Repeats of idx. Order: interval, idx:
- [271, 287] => 12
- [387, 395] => 9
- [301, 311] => 13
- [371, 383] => 5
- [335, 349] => 10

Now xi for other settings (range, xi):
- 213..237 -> 218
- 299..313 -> 225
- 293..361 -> 209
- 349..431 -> 204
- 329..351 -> 198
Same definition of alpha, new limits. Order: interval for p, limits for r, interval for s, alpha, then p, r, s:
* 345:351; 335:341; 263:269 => 205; 205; 192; 201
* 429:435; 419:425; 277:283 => 188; 188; 198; 206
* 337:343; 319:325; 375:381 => 194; 194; 205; 205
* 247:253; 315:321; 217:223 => 200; 200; 216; 236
